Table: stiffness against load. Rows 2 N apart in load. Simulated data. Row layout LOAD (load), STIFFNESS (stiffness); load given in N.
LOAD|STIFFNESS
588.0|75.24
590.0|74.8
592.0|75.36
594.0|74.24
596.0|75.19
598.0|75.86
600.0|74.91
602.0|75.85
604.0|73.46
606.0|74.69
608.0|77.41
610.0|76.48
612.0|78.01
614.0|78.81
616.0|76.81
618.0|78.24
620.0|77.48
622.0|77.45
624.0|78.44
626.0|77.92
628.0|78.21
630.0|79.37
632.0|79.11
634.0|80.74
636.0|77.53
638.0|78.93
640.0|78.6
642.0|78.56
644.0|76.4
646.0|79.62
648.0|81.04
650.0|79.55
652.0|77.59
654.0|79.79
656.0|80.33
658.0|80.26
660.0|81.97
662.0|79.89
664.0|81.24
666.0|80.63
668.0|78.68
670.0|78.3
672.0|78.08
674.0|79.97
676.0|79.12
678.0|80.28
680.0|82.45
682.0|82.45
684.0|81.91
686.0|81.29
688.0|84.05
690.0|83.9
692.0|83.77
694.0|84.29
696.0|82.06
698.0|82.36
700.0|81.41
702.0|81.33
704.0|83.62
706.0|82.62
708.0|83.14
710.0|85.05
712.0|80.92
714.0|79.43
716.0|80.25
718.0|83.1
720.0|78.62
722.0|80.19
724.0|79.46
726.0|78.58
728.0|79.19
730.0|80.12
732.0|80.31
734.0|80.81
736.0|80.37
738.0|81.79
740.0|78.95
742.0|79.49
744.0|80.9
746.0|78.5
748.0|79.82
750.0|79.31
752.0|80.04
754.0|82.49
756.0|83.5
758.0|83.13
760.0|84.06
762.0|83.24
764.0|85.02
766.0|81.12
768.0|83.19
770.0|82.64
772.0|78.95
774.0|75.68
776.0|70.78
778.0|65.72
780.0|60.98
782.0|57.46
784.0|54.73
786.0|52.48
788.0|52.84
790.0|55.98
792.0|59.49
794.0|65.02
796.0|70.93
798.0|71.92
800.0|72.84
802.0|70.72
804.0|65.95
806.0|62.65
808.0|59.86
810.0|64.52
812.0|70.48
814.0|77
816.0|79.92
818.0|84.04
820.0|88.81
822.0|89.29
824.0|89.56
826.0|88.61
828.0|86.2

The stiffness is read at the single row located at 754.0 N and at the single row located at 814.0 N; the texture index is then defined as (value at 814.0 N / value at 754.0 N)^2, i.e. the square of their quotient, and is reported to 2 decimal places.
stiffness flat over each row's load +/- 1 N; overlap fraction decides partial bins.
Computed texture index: 0.87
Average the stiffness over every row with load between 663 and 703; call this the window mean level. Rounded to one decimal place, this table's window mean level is 81.4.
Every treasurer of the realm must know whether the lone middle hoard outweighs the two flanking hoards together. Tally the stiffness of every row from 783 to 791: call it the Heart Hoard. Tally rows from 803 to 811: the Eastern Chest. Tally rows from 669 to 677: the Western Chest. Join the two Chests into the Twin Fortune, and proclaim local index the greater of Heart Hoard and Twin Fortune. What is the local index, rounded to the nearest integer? 568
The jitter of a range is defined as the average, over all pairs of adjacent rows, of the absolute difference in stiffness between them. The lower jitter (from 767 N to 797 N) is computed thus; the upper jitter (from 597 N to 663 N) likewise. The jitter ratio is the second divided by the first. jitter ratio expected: 0.38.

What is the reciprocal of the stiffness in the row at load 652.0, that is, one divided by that 0.0129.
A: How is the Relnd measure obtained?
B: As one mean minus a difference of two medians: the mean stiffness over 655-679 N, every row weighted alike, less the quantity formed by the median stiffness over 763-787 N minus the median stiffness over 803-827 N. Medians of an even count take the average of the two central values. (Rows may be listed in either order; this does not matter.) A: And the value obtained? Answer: 85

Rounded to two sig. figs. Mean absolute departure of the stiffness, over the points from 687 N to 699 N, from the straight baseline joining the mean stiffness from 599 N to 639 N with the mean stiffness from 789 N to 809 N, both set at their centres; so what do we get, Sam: 11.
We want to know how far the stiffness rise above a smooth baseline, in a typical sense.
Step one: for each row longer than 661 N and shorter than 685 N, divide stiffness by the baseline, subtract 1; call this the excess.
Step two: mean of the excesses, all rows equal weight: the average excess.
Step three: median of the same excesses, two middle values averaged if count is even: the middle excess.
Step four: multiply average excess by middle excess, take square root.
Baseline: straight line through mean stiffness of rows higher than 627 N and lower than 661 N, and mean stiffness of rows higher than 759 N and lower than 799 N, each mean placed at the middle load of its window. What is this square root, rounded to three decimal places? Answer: 0.038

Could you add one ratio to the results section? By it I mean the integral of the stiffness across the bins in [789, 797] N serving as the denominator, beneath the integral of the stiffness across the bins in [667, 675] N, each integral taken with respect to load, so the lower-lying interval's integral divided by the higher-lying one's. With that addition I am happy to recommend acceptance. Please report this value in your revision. 1.25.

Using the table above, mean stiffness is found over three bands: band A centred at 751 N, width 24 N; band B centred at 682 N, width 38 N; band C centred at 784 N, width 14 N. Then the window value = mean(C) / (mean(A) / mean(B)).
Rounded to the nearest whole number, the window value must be 57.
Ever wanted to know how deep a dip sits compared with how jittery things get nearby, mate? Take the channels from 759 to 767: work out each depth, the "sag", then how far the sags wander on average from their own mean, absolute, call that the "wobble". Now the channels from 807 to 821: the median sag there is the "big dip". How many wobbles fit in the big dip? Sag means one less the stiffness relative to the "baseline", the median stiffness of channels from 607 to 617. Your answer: 0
